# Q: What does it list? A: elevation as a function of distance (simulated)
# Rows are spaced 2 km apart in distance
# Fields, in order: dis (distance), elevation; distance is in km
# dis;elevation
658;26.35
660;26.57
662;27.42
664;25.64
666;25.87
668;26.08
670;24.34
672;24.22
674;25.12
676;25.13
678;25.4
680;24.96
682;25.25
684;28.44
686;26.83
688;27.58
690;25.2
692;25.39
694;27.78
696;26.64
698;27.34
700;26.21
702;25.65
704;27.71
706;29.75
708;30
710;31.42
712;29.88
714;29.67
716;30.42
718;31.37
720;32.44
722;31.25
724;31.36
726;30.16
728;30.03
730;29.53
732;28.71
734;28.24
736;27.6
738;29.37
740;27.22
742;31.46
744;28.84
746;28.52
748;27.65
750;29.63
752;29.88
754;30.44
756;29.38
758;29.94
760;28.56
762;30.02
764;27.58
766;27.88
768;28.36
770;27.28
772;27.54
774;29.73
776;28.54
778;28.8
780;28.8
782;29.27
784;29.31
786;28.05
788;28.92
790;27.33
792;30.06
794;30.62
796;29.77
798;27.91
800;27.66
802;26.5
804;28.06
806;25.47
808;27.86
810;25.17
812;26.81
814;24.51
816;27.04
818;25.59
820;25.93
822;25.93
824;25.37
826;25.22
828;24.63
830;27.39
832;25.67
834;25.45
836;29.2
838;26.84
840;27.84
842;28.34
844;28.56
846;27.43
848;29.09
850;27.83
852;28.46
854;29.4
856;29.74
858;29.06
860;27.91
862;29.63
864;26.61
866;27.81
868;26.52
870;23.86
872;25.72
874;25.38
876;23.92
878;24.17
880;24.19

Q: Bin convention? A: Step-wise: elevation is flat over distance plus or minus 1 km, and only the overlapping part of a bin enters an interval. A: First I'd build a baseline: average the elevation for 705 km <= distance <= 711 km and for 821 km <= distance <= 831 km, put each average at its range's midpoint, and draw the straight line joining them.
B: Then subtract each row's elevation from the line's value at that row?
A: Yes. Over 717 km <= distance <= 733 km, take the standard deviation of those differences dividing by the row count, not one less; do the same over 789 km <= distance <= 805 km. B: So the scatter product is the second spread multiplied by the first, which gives 1.3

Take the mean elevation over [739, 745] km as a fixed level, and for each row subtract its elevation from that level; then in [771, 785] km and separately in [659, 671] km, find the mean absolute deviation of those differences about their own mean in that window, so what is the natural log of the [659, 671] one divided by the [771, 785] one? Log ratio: 0.3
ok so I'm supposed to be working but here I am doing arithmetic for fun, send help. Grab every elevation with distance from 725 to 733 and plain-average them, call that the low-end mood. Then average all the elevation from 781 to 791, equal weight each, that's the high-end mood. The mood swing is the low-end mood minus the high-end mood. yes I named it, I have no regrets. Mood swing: 1.0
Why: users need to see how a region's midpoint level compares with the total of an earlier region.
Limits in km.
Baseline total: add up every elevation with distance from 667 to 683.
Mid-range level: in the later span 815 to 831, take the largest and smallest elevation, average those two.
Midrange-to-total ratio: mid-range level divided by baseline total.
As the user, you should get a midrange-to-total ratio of 0.130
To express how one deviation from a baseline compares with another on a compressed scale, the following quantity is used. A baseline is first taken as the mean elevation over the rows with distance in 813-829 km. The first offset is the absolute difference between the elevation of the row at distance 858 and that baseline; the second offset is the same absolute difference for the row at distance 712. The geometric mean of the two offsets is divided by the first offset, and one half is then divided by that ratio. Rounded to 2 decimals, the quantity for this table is 0.45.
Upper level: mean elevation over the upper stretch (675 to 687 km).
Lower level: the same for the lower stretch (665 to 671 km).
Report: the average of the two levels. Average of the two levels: 25.7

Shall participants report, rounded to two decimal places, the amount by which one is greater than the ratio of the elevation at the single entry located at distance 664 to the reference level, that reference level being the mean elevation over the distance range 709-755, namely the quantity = 0.14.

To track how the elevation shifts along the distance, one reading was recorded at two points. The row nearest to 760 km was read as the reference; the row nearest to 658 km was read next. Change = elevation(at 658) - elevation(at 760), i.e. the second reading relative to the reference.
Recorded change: -2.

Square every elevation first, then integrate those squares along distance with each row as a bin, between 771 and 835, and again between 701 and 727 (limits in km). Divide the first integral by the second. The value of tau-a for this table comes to 2.0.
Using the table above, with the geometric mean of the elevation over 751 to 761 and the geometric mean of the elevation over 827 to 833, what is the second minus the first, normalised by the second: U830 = -0.15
